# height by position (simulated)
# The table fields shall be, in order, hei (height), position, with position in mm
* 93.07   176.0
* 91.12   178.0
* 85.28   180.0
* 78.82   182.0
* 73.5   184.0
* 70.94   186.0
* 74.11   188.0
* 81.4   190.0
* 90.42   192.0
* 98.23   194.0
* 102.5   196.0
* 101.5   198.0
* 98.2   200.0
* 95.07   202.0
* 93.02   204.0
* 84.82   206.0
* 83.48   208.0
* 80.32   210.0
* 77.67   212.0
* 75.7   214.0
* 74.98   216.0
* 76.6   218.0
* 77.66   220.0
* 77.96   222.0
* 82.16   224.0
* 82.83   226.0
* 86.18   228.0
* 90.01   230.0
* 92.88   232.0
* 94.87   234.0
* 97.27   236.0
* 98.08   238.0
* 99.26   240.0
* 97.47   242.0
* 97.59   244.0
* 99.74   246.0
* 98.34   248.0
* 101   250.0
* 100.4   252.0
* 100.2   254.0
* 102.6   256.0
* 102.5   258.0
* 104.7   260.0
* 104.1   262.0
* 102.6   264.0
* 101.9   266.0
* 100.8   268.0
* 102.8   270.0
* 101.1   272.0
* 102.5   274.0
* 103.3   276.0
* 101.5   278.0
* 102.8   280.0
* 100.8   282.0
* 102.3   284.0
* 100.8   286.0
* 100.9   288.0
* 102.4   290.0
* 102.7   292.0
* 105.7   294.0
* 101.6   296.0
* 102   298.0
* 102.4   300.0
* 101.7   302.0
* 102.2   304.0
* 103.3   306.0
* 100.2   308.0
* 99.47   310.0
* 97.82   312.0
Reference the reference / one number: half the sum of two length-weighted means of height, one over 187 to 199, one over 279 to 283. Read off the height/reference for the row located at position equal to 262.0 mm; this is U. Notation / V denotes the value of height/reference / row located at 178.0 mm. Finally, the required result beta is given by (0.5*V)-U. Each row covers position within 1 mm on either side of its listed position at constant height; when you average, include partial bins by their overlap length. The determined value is -0.61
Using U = 1.08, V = 0.94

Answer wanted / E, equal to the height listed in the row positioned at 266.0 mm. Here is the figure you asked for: 101.9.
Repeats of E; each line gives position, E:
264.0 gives 102.6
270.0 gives 102.8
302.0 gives 101.7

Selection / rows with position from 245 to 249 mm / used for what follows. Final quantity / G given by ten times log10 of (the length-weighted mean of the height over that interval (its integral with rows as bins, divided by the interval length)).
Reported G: 20.0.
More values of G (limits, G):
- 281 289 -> 20.1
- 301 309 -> 20.1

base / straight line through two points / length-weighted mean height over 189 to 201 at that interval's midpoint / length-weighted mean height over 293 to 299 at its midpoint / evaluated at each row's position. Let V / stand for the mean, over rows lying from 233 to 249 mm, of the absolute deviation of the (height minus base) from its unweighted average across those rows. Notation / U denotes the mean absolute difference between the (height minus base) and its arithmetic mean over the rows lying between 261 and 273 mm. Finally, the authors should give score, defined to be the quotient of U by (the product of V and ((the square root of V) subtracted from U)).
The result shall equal 8.8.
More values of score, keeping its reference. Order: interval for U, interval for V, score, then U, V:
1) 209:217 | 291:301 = 1.8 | 2.0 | 1.2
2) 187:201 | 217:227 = 0.5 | 8.6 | 2.3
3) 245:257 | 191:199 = -0.2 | 0.8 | 3.8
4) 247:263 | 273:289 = 3.3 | 1.4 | 1.1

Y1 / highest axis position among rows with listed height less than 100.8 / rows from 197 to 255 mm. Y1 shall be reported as 254.0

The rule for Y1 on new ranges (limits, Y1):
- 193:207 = 206.0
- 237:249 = 248.0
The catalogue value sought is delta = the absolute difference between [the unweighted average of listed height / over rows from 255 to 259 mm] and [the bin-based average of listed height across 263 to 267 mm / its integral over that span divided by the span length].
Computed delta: 0.3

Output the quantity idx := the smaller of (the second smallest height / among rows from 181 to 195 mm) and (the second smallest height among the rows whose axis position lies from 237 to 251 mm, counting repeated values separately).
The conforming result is 73.5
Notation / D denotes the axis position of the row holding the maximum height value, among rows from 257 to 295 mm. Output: 294.0 mm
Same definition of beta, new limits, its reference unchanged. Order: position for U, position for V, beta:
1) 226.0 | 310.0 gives -0.34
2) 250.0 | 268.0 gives -0.52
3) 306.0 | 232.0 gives -0.59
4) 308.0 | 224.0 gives -0.61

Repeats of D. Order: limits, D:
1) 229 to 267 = 260.0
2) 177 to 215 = 196.0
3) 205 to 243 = 240.0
